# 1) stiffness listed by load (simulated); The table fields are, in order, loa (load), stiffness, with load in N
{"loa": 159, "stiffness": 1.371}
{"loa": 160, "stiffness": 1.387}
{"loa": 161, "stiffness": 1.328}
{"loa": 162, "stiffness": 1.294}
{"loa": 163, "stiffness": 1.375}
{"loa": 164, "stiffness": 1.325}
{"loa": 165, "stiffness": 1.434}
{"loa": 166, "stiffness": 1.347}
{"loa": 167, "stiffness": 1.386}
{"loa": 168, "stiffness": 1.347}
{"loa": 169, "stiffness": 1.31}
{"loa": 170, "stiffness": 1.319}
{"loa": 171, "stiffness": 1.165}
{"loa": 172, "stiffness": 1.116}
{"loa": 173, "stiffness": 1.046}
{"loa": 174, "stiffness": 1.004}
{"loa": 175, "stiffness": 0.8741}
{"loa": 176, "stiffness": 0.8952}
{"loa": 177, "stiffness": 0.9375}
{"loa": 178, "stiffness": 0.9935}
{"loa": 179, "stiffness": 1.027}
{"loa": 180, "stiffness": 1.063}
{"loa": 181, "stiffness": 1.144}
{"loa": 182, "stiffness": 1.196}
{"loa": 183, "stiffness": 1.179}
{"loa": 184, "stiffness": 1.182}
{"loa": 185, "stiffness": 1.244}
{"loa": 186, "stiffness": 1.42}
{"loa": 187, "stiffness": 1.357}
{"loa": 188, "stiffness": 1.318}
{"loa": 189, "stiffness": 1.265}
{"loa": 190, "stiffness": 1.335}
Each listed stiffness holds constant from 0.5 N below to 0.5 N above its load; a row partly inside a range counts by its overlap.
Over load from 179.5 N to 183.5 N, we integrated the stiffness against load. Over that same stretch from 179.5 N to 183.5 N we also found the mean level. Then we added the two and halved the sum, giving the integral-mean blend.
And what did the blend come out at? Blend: 2.9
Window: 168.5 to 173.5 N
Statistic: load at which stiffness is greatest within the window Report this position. 170 N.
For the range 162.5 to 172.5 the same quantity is 165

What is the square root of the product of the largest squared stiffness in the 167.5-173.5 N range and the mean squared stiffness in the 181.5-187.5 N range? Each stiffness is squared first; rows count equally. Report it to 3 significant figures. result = 1.71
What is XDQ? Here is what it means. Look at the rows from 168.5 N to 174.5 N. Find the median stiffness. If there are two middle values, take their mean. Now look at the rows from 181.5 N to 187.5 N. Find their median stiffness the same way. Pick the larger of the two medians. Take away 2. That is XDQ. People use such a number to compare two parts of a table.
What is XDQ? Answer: -0.78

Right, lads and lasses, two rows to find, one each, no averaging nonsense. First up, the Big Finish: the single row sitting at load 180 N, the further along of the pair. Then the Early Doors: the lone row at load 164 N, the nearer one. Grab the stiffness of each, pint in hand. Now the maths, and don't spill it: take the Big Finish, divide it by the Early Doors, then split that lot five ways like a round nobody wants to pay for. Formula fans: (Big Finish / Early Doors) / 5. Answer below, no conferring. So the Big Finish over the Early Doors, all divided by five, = 0.160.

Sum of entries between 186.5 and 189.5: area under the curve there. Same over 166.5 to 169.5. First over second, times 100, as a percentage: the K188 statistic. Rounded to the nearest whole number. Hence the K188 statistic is 97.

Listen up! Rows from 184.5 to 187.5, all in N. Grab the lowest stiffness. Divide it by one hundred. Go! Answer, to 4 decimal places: 0.0124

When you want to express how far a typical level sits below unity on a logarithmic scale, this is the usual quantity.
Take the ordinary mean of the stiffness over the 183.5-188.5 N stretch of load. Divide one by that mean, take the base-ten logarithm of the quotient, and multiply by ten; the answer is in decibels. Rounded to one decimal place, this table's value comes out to -1.2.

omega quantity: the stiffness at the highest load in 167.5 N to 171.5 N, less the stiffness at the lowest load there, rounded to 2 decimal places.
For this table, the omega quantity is -0.18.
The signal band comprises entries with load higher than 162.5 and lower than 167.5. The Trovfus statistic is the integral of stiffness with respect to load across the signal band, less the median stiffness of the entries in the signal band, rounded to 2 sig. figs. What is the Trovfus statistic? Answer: 5.5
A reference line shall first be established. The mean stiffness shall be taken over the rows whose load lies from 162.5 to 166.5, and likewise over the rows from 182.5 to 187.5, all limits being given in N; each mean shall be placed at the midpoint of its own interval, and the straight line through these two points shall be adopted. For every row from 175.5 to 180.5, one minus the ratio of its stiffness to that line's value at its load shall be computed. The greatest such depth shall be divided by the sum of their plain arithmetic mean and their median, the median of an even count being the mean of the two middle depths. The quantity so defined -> 0.66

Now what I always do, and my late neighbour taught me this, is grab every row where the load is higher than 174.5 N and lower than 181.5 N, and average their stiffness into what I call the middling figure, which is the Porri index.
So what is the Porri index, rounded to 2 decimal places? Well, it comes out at 0.99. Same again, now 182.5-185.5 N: 1.20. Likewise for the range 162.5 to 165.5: 1.38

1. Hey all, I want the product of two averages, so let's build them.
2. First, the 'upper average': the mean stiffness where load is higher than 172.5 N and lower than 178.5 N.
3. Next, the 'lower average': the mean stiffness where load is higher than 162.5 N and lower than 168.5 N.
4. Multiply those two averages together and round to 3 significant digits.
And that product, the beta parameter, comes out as 1.31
